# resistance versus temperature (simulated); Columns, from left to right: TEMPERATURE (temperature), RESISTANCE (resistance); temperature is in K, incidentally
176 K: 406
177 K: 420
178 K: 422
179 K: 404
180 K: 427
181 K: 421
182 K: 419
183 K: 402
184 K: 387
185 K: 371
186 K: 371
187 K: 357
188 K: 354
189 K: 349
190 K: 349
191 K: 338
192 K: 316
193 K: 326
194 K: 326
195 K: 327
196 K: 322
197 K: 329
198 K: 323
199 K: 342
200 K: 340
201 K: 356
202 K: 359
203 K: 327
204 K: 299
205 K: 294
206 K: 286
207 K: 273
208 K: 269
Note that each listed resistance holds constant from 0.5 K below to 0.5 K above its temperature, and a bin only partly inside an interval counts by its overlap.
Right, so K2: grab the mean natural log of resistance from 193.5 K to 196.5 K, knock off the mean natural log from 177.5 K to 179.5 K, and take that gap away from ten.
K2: 10.2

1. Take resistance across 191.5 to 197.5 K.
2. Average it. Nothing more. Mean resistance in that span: 324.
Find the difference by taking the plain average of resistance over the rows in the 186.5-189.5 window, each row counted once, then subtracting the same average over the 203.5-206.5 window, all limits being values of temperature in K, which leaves 60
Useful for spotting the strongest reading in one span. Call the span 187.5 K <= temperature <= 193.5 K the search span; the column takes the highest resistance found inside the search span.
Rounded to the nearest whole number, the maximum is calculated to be 354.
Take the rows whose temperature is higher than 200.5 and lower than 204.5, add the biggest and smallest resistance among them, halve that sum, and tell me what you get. 329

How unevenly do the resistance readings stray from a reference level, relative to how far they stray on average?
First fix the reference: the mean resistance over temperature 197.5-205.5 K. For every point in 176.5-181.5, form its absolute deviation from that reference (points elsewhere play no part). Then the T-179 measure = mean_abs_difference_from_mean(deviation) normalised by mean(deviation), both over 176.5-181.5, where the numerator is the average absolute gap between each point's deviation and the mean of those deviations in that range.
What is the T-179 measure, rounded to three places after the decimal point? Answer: 0.067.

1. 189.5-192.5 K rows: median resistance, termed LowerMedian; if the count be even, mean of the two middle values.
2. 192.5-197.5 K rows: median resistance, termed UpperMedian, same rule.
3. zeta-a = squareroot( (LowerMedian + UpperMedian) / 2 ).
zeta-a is 18.2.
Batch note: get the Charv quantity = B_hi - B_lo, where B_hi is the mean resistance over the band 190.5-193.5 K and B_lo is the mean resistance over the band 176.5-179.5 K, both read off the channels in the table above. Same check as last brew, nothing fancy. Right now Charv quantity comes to -89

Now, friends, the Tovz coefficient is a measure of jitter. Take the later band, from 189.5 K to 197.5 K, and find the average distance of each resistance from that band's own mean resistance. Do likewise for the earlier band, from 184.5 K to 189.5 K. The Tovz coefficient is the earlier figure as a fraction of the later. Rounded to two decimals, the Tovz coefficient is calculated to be 1.18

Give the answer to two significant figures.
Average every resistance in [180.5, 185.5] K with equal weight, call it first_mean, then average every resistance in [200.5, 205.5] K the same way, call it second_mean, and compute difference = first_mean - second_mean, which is 73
